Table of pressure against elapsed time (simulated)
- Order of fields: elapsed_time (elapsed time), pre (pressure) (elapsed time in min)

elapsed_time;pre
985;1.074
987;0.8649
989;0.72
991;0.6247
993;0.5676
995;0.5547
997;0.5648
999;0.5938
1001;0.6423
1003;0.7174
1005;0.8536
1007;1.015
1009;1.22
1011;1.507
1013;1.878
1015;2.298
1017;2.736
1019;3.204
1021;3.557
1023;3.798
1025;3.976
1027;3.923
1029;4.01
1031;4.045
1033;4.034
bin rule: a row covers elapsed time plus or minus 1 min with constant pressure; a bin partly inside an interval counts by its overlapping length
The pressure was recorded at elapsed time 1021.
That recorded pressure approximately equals 3.557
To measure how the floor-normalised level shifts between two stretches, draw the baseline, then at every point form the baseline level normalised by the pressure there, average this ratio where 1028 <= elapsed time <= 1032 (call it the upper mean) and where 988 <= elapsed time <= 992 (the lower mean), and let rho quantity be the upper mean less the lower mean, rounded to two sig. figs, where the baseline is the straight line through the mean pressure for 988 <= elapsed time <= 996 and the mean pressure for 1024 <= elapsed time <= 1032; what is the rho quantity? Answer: 0.38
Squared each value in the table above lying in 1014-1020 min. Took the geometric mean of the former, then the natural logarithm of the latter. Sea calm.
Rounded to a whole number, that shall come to 2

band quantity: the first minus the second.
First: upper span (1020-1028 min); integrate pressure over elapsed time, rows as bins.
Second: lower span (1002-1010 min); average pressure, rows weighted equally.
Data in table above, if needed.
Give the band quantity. 29.6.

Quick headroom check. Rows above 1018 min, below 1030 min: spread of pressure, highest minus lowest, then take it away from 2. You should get 1.2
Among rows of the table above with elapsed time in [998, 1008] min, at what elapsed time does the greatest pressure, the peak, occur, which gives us 1007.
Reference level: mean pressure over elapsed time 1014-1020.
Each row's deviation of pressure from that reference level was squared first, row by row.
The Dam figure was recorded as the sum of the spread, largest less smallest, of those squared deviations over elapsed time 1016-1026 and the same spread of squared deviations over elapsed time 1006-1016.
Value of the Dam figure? 4.3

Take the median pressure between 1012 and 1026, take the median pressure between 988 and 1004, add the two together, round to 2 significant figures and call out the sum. 3.8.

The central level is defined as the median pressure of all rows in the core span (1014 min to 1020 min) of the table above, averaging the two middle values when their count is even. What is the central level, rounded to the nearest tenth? 2.7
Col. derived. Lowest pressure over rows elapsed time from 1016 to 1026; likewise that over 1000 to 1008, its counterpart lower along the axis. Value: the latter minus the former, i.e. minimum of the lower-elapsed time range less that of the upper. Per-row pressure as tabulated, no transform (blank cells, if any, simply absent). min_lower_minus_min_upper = -2.1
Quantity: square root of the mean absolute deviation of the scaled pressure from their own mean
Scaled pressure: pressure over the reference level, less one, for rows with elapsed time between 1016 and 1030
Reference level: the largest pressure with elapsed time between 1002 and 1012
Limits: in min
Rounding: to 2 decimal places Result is 0.50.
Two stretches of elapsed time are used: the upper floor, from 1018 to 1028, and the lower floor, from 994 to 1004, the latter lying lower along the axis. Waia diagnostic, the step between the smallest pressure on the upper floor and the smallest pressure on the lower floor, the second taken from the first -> 2.6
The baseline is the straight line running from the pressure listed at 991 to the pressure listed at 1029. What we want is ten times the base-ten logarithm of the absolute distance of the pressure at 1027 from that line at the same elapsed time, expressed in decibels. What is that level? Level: -10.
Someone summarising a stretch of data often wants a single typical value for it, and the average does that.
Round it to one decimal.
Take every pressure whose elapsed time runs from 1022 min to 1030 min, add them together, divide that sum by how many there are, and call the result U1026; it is 3.9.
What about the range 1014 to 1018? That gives 2.5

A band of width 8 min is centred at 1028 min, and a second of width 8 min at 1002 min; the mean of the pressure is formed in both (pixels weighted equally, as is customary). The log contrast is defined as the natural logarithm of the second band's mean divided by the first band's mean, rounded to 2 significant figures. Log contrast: -1.7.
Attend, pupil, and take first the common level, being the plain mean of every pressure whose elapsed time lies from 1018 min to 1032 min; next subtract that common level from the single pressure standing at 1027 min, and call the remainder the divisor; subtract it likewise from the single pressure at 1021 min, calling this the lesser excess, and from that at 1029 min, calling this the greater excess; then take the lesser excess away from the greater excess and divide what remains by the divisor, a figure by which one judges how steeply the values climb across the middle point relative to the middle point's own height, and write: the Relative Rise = 3.3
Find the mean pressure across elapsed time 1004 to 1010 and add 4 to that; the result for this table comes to 5.0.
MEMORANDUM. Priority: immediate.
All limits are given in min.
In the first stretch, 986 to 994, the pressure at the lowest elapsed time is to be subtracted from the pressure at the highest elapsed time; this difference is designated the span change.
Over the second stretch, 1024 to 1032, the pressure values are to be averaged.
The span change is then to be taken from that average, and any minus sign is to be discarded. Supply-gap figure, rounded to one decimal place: 4.3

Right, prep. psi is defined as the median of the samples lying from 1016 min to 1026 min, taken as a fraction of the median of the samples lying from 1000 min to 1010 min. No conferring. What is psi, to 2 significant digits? 4.2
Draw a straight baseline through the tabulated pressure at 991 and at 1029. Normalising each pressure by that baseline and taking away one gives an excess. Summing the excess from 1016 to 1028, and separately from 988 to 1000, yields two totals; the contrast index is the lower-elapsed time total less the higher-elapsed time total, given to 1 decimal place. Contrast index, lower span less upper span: -1.4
